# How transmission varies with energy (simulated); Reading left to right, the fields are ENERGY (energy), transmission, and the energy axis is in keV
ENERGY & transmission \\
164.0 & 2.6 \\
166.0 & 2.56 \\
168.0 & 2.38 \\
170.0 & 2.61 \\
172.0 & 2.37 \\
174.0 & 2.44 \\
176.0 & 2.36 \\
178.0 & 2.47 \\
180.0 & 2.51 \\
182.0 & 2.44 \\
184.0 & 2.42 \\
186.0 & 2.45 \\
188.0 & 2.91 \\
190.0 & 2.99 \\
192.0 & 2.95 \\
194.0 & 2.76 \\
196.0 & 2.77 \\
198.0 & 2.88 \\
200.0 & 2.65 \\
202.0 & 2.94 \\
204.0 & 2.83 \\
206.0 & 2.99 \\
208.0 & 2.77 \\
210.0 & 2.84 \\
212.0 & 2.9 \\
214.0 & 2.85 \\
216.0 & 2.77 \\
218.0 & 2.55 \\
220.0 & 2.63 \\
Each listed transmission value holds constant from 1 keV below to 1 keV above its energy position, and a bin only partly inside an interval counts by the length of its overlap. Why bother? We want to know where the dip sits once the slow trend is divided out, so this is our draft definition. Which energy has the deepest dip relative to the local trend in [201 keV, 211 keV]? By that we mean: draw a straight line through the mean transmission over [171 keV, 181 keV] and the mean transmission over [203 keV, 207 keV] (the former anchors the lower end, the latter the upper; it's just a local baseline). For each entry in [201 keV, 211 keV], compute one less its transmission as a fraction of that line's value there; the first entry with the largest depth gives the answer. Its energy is 208.0 keV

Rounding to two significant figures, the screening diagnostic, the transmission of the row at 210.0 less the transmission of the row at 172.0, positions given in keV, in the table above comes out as 0.47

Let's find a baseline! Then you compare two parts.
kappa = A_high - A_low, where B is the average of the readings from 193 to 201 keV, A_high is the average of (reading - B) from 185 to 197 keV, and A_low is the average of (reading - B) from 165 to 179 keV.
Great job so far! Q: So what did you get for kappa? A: 0.35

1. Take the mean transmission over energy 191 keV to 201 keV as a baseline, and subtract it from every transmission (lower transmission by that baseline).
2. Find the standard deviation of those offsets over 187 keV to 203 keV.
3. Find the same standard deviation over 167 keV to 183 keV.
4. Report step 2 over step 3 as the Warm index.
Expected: 1.4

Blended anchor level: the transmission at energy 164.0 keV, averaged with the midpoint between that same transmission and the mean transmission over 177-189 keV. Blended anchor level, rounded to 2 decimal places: 2.58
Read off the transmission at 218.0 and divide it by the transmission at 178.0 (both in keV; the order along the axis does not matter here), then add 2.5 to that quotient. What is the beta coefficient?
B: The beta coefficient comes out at 3.53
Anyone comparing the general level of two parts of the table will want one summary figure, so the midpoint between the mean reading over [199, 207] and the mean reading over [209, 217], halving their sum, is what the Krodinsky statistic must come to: 2.85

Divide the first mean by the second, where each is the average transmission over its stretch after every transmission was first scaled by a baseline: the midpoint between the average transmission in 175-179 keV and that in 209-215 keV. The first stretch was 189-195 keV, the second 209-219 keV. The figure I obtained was 1.04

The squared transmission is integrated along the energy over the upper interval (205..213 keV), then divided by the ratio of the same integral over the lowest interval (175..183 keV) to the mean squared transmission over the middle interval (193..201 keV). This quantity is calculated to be 10.6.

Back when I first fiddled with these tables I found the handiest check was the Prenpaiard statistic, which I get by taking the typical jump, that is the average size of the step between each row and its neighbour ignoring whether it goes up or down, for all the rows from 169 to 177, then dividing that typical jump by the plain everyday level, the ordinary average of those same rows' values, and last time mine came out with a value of 0.05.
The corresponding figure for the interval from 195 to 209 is 0.07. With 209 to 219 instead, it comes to 0.04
